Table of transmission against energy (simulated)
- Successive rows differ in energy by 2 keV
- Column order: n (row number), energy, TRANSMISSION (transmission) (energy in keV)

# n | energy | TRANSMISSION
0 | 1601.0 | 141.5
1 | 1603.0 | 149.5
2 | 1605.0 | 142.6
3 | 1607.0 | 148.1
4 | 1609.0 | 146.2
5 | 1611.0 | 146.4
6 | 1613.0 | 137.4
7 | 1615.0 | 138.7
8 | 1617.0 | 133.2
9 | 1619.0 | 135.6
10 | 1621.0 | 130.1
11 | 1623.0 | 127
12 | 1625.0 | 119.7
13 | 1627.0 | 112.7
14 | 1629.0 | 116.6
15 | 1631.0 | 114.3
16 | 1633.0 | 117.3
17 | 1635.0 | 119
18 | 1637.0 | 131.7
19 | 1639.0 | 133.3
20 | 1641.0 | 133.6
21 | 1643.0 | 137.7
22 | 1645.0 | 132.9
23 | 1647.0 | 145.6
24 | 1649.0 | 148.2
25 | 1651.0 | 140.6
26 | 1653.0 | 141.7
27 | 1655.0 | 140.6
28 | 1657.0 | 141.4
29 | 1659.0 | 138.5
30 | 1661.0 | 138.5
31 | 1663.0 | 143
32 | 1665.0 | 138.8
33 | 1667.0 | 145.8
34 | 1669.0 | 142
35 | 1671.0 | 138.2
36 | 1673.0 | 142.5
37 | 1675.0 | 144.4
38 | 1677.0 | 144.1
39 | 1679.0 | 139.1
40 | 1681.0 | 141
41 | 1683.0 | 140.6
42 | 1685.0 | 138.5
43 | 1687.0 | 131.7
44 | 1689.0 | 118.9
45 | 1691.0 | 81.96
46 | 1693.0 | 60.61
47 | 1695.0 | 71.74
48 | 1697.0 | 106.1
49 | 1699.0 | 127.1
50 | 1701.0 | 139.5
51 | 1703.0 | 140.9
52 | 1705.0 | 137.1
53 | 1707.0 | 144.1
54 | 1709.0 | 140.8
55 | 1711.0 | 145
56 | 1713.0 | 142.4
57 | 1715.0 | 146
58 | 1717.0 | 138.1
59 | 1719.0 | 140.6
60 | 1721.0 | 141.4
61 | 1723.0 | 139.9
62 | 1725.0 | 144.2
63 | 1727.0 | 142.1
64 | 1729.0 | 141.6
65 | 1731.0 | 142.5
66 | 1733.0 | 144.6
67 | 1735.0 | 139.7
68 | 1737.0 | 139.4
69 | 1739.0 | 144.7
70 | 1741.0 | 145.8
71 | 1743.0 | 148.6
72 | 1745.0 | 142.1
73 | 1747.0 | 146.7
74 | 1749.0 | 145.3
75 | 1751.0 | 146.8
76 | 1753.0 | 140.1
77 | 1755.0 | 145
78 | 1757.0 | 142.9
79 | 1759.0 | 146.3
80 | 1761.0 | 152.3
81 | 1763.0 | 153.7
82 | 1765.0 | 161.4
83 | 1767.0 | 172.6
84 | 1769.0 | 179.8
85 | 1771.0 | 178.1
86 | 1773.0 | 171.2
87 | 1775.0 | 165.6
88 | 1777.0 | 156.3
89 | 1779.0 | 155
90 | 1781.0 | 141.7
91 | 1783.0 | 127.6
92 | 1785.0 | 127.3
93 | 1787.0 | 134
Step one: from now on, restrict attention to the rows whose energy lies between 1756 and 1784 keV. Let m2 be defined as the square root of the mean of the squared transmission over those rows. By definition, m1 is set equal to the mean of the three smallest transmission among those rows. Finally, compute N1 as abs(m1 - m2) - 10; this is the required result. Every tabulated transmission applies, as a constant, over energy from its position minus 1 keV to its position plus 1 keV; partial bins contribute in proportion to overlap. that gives 11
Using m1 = 137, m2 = 158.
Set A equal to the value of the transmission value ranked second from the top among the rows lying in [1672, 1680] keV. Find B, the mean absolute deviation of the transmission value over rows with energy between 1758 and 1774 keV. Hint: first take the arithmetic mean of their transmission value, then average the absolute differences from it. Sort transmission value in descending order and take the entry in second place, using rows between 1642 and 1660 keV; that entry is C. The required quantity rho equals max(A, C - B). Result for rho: 144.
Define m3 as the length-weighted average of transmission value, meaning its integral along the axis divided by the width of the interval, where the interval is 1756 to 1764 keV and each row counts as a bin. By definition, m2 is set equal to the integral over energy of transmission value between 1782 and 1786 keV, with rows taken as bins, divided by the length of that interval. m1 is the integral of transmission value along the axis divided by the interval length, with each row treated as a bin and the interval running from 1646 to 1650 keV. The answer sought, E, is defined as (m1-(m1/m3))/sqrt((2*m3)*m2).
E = 0.75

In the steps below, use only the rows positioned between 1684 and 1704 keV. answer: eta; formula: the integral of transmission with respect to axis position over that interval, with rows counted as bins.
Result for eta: 2234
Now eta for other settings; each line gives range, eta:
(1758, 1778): 3275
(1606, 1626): 2725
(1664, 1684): 2833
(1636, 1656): 2772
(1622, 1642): 2450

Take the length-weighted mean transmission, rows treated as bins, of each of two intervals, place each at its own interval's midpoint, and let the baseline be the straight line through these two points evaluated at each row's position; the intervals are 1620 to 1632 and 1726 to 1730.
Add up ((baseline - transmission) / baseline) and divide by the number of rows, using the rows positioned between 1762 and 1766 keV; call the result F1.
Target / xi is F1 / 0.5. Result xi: -0.11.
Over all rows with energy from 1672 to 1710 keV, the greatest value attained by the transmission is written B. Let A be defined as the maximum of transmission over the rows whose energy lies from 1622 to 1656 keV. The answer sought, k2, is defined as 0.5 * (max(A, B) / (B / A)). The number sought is 76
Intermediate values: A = 148.2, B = 144.4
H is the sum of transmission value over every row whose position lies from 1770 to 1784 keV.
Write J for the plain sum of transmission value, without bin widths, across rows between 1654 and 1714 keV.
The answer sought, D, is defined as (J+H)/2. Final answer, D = 2520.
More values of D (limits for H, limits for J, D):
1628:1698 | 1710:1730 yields 2981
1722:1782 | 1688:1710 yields 2892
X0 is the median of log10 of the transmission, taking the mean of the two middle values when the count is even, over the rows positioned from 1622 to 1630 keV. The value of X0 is 2.07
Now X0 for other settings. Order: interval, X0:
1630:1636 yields 2.07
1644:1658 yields 2.15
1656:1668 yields 2.15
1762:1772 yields 2.24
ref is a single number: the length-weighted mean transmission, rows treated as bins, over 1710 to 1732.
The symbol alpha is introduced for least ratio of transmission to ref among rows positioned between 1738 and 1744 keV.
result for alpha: 1.02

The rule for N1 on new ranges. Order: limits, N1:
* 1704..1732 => -7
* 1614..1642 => 2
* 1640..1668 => -4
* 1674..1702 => 42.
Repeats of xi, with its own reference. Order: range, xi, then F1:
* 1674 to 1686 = -0.15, -0.07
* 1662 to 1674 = -0.20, -0.10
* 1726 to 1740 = 0.01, 0.01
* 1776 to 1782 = 0.02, 0.01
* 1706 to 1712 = -0.08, -0.04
